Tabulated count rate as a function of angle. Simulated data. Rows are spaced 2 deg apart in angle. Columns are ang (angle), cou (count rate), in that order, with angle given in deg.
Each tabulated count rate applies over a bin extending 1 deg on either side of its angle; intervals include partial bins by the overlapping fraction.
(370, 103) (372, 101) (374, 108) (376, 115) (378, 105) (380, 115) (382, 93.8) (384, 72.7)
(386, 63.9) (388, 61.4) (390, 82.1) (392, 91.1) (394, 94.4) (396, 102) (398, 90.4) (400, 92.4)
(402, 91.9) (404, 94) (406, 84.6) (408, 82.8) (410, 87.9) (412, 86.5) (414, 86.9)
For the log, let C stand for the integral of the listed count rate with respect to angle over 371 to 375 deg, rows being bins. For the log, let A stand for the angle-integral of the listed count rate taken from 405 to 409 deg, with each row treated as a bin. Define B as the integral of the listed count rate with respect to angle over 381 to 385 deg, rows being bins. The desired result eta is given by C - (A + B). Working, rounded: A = 335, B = 333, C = 418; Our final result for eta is -250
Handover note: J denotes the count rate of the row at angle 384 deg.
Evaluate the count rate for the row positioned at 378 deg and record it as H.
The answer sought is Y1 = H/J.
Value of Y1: 1.44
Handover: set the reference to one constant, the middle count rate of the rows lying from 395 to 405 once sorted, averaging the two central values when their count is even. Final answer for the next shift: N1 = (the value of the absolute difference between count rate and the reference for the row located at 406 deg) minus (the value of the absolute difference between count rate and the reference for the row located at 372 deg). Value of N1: -1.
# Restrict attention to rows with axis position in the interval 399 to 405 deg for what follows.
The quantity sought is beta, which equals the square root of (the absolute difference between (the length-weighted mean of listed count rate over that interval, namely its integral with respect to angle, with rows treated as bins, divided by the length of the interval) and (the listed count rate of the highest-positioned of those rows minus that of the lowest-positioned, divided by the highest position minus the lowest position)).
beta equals 9.6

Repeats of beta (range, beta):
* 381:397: 9.1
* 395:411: 9.6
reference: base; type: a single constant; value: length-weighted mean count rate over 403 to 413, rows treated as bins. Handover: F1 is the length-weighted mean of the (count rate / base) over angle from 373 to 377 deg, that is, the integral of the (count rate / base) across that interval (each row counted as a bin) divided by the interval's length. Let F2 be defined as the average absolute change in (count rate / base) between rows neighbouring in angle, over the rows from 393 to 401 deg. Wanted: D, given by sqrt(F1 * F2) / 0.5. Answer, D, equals 0.644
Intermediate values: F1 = 1.28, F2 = 0.08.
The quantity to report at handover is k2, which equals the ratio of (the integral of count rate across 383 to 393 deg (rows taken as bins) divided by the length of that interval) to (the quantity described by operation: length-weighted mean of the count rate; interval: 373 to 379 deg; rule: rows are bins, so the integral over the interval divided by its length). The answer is 0.68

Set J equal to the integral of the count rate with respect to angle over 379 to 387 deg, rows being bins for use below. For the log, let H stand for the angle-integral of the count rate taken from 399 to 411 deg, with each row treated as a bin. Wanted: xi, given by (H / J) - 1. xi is 0.5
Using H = 1067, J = 691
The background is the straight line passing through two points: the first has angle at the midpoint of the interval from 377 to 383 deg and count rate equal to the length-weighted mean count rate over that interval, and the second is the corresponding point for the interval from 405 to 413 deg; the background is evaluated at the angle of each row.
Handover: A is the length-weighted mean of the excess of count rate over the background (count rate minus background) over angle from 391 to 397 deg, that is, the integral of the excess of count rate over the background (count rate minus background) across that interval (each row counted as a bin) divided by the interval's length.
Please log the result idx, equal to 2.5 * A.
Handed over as 1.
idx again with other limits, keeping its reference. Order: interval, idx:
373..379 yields 5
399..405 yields 7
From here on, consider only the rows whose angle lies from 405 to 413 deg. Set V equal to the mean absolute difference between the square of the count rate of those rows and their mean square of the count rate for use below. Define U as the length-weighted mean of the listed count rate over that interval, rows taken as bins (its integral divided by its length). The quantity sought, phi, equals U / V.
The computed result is 0.29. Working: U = 85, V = 299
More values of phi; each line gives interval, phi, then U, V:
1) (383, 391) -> 0.07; 70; 1043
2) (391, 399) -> 0.13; 94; 729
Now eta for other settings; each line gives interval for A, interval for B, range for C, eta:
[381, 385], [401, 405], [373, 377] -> -259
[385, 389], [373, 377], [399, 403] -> -328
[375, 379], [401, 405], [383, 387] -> -539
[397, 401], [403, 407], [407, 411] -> -381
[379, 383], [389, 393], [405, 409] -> -429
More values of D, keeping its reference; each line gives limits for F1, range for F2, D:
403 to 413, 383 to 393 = 0.686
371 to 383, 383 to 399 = 0.713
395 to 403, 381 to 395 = 0.735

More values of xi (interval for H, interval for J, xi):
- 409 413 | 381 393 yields -0.6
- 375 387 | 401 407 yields 1.1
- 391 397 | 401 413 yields -0.5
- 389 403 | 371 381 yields 0.2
